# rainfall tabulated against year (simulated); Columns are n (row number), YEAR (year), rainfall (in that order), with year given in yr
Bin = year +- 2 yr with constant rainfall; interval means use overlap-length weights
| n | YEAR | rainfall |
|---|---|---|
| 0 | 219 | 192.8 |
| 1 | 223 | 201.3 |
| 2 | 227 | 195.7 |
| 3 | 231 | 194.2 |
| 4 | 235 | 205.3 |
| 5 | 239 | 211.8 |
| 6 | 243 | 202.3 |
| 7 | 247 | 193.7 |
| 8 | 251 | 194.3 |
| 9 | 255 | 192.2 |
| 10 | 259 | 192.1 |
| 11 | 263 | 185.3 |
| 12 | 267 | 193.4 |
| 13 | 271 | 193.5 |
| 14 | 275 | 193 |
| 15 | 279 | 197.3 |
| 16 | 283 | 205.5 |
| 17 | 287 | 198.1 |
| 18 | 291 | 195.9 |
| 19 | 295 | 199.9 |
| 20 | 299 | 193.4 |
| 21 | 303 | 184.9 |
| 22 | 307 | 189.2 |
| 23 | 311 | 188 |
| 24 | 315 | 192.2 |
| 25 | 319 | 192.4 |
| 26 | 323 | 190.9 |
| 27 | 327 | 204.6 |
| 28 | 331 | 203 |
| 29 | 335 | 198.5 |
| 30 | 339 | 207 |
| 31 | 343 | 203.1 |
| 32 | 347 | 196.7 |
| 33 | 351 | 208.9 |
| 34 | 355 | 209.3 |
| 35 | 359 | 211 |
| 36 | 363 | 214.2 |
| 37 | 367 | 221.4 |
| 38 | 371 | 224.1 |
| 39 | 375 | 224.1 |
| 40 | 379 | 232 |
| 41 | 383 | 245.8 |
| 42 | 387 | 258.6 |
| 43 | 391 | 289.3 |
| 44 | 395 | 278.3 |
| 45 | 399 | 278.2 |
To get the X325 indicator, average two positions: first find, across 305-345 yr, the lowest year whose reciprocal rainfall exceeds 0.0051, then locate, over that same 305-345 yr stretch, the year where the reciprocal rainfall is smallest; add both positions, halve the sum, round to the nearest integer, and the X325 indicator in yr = 323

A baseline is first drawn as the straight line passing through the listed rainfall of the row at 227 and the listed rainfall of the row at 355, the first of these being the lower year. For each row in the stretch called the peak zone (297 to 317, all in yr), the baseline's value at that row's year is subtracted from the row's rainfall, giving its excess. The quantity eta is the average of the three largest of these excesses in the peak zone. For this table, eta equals -13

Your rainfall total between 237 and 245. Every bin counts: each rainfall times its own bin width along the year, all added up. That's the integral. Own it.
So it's 1656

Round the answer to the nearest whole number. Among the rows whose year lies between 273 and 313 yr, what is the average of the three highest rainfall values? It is 201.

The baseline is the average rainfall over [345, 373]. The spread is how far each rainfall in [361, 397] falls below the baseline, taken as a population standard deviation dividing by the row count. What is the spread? 25.3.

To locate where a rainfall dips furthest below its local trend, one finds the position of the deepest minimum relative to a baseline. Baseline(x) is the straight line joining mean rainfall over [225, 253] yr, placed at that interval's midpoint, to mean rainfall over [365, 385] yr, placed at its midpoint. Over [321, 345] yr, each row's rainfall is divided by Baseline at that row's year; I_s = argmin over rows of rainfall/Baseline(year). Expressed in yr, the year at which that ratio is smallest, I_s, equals 323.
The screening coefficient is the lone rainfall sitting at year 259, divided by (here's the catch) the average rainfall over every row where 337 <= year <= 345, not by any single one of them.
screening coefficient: 0.94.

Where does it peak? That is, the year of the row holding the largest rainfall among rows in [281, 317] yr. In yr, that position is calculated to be 283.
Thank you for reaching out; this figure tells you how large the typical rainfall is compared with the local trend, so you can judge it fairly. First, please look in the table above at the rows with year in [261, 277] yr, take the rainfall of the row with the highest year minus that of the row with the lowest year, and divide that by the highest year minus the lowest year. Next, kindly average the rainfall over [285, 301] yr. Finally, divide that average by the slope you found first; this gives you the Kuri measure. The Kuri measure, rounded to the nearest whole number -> 307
